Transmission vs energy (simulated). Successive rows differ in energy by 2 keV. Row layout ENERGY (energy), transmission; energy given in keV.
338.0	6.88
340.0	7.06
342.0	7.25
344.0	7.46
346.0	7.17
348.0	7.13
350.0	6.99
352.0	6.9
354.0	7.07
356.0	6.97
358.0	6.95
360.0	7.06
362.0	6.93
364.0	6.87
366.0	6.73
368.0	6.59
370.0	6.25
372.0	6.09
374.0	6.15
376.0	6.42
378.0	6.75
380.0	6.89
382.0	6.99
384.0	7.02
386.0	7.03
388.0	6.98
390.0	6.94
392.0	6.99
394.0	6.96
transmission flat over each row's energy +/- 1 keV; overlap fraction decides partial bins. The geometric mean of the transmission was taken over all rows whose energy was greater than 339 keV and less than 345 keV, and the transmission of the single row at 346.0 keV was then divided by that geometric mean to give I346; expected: 0.988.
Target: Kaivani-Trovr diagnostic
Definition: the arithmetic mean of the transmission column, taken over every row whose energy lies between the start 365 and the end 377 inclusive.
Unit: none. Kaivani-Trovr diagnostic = 6.4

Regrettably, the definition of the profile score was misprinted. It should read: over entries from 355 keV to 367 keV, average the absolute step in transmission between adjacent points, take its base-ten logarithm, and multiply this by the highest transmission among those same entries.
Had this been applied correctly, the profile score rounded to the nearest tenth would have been -7.3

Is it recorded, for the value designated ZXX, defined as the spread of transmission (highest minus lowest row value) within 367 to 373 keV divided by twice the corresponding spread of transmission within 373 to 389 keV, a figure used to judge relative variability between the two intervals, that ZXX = 0.28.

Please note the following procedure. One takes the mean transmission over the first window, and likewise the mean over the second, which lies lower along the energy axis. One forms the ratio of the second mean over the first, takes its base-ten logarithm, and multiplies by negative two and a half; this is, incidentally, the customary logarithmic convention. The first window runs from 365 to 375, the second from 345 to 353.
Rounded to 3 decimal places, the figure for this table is -0.111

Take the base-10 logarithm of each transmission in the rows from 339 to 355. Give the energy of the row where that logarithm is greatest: 344.0 keV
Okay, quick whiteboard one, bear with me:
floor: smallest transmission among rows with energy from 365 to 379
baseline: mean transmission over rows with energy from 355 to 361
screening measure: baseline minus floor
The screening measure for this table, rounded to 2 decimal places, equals 0.90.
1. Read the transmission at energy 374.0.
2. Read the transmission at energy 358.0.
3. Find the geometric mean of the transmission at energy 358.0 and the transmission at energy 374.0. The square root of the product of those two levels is 6.54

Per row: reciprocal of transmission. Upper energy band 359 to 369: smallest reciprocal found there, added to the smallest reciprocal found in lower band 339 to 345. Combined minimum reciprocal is 0.276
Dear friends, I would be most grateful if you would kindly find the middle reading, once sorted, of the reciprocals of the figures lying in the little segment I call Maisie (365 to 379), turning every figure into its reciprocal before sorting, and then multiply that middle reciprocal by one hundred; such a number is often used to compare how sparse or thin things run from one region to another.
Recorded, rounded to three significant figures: 15.6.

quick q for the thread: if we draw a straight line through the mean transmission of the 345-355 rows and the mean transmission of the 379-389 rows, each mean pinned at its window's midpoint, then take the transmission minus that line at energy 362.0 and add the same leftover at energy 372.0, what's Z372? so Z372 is -1.0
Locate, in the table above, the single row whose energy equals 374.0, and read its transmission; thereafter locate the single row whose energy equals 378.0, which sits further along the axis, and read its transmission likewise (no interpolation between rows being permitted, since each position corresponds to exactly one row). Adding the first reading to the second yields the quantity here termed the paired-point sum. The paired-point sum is 12.9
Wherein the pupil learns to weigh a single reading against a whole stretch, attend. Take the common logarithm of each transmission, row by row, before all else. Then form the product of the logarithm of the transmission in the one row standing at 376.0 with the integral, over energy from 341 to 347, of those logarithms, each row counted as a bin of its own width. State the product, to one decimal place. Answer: 4.2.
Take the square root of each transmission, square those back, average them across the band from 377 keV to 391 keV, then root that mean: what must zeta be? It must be 2.63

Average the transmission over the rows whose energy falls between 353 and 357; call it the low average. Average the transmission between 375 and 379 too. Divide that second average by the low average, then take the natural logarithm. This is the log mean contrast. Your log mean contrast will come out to -0.064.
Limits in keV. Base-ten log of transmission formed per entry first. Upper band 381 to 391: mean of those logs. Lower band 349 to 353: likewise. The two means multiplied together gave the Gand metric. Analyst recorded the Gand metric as 0.71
